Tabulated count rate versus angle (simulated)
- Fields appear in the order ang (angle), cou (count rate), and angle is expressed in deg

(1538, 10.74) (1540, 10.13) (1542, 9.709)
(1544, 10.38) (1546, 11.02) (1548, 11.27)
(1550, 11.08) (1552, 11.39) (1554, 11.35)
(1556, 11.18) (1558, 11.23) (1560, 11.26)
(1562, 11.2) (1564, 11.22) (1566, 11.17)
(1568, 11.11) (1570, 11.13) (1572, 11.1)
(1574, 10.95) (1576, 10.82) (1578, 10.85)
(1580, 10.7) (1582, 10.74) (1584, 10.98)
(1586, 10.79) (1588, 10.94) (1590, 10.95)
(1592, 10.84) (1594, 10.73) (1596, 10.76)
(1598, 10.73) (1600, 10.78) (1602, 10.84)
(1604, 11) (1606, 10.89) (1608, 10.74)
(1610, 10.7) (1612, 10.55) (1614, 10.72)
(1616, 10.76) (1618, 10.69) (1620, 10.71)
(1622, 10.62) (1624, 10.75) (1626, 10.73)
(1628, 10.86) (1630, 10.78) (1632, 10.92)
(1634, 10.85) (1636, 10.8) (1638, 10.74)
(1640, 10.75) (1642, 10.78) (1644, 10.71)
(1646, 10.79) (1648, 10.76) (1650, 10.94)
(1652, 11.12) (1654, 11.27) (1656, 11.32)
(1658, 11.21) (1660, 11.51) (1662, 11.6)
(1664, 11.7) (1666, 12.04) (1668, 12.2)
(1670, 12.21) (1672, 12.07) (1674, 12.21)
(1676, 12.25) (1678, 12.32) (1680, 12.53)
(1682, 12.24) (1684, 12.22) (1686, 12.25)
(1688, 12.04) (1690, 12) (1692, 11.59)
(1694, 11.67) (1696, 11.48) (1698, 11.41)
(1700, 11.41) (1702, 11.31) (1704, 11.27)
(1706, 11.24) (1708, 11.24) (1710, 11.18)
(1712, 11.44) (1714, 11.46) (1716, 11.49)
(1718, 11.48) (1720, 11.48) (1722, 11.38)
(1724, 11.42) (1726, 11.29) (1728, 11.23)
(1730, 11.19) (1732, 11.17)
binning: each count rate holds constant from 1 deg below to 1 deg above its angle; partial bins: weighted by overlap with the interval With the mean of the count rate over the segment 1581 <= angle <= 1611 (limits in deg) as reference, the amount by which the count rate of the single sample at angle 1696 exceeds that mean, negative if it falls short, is 0.7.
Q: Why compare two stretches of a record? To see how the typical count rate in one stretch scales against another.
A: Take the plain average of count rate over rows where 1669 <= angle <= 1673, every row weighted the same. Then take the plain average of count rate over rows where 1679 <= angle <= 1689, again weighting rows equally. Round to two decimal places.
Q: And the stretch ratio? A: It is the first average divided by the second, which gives 0.99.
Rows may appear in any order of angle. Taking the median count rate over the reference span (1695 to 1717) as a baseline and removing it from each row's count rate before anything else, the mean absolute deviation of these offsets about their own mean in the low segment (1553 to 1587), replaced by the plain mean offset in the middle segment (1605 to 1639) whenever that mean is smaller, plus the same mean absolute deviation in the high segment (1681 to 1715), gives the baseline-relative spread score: -0.34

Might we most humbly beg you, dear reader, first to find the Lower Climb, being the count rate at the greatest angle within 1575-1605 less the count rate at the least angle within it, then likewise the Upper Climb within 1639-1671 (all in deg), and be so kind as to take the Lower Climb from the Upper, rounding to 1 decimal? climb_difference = 1.3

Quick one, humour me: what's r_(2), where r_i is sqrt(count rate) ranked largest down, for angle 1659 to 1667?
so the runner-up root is 3.42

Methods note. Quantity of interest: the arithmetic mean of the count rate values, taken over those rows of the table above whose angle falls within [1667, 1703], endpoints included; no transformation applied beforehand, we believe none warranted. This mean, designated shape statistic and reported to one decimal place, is 12.0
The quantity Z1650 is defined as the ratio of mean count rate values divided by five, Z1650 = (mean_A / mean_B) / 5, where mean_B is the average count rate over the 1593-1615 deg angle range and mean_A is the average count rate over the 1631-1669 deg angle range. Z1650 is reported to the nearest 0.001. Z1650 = 0.207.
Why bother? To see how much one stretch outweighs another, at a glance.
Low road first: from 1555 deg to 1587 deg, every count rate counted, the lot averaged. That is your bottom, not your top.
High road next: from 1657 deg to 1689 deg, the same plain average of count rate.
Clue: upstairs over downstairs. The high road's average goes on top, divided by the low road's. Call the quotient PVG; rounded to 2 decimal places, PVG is 1.09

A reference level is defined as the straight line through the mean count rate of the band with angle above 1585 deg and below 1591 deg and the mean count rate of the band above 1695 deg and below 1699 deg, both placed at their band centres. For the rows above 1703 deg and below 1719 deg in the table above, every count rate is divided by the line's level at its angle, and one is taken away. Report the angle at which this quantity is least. 1710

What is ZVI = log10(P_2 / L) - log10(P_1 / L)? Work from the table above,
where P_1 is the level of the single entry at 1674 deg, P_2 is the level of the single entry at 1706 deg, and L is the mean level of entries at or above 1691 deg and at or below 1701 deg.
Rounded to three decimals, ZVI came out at -0.036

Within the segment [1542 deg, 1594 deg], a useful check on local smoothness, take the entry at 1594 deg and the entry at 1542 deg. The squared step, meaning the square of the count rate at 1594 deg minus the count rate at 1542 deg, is 1.0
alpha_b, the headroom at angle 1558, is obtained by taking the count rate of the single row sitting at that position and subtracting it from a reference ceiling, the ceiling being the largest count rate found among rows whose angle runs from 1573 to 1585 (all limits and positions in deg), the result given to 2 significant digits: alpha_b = -0.25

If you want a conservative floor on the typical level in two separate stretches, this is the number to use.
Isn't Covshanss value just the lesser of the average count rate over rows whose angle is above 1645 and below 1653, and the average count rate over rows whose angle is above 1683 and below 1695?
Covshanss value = 10.9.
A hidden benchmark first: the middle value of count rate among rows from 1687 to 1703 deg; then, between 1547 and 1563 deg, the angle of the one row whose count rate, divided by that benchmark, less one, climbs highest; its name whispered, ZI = 1552 deg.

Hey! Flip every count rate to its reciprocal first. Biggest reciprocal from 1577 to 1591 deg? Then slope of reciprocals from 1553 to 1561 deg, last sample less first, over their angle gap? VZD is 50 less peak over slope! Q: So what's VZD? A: -746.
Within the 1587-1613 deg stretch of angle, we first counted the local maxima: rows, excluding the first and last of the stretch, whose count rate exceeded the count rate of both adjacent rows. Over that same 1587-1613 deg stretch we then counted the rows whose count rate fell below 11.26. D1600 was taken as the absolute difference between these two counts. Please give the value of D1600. 10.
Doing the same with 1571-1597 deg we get 10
